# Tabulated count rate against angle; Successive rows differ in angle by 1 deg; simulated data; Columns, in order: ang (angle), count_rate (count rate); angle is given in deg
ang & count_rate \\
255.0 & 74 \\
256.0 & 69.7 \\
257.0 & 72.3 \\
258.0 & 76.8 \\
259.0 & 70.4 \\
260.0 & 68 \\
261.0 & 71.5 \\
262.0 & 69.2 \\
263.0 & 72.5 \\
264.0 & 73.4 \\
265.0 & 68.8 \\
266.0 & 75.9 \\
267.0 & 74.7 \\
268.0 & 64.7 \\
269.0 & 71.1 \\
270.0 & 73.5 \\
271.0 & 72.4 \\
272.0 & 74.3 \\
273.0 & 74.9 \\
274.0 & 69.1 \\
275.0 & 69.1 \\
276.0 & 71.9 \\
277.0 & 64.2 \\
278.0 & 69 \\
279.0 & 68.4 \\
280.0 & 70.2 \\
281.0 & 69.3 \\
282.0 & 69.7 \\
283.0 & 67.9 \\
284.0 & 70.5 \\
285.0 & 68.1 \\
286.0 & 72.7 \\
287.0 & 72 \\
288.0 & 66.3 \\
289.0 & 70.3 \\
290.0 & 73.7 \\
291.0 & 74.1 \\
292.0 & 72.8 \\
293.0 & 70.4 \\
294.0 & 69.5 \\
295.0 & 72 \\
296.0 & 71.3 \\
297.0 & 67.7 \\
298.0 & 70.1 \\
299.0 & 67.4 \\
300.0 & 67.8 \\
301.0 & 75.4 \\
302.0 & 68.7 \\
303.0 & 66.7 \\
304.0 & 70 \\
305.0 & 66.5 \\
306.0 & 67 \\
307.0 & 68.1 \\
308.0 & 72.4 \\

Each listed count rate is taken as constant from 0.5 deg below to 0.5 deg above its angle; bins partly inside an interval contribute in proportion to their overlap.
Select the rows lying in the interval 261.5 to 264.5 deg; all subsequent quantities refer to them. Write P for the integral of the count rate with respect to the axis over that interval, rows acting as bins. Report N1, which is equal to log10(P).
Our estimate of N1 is 2.33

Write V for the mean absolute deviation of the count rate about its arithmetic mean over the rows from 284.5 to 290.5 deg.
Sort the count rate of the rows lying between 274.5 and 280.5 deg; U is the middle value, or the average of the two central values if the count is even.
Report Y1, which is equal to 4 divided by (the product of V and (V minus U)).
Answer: -0.0262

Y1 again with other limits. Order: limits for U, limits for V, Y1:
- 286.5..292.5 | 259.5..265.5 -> -0.0299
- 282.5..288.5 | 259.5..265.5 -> -0.0312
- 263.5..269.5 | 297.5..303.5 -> -0.0252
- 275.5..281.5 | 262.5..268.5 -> -0.0185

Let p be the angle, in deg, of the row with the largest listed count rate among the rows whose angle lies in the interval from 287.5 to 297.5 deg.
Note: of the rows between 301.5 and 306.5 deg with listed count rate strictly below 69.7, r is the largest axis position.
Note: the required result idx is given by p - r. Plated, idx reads -15 deg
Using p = 291.0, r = 306.0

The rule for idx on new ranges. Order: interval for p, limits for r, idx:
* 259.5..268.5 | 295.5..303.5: -37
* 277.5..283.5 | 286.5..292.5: -8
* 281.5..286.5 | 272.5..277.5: 9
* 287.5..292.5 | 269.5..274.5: 17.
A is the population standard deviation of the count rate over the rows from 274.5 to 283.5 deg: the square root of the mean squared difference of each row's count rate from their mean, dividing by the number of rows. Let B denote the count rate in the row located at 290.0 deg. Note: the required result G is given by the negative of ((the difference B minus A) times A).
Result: -141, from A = 1.97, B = 73.7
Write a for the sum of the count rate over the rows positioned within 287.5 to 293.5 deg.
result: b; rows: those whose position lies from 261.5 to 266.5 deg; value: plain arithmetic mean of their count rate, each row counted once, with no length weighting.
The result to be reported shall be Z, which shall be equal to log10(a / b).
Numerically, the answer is 0.77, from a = 428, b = 72.0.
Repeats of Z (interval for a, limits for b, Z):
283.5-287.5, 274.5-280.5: 0.61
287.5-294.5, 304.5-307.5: 0.87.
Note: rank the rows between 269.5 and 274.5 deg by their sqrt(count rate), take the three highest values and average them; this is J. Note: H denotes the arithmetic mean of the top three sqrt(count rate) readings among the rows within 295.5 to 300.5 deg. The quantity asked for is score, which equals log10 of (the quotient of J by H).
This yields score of 0.014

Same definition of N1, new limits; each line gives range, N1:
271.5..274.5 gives 2.34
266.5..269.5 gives 2.32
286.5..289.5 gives 2.32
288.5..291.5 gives 2.34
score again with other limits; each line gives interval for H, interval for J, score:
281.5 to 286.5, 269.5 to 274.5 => 0.010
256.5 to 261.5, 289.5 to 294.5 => 0.000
